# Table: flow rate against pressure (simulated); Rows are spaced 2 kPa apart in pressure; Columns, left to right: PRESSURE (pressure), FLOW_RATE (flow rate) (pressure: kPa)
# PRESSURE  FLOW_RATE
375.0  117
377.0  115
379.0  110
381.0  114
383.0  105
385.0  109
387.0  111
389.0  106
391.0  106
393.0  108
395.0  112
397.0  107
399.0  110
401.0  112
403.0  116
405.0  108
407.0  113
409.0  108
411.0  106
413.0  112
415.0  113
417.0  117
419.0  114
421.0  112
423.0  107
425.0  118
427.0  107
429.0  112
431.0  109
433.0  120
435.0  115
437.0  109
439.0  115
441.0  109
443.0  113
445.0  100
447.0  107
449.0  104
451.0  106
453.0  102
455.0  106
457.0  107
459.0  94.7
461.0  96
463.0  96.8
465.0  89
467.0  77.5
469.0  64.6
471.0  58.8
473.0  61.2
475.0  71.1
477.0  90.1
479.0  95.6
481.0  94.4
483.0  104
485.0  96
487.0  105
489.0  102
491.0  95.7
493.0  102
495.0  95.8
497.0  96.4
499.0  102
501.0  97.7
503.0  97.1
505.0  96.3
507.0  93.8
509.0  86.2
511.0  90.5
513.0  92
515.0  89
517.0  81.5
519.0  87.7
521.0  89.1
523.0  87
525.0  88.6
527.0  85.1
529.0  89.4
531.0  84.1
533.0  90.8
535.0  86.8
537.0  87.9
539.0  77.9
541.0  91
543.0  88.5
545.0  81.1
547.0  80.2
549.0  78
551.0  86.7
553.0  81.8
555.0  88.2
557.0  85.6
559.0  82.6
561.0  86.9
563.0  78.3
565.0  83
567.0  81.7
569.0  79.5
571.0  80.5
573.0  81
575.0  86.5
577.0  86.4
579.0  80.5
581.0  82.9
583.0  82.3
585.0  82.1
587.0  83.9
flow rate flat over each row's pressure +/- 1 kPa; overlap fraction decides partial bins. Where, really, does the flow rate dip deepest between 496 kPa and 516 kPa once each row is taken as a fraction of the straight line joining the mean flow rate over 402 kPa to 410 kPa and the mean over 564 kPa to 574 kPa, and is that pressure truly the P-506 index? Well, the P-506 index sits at 509.0 kPa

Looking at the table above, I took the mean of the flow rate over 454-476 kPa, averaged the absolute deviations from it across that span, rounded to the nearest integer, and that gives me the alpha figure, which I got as 16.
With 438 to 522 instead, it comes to 9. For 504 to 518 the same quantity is 4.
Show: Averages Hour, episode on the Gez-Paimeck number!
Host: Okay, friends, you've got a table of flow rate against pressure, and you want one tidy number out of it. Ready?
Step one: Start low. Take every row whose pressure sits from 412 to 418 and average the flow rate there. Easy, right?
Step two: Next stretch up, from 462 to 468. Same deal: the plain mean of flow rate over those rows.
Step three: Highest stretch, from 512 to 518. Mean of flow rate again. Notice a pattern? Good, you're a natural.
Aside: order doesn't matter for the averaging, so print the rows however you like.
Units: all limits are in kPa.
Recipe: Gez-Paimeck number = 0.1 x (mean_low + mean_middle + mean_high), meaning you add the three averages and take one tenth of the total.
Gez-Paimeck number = 29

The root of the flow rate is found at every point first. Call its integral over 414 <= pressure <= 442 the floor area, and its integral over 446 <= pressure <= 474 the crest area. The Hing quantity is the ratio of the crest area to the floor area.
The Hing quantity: 0.89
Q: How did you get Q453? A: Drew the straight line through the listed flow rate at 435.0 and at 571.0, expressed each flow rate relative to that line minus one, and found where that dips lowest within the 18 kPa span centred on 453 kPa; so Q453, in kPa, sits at 459.0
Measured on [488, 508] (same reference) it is 491.0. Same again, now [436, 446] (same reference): 445.0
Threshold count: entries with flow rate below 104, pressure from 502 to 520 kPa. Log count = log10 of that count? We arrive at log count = 0.95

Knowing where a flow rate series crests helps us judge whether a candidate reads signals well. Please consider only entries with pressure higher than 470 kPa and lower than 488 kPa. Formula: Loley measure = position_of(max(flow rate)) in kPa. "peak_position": 487.0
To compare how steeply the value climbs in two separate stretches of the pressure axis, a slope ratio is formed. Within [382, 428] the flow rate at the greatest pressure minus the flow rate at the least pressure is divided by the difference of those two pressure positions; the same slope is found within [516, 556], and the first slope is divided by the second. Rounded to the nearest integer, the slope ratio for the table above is 0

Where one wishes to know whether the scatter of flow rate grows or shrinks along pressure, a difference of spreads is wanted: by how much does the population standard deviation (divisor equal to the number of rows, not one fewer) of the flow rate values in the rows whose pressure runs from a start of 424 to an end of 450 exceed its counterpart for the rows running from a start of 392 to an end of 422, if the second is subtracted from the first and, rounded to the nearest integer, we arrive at 2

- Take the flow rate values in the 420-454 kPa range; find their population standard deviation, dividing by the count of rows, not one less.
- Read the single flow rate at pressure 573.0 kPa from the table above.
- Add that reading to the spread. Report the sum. 86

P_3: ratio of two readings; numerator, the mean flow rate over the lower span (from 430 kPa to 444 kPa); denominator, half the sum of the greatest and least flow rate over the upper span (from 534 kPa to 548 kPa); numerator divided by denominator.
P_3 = 1.34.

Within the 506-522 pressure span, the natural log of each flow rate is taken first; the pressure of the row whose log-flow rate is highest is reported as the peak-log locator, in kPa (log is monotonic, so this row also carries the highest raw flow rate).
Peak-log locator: 507.0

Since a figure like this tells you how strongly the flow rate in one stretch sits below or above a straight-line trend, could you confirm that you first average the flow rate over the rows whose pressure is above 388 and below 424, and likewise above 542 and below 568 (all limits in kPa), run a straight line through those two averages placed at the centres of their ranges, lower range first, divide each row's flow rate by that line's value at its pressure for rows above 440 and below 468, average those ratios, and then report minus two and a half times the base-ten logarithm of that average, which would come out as 0.013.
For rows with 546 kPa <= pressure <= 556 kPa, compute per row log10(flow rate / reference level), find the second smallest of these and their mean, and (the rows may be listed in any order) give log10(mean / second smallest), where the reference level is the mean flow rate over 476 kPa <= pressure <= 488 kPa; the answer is -0.08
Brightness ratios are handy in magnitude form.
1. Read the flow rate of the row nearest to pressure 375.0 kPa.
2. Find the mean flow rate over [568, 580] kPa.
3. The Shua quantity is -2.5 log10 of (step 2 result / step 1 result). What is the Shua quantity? 0.38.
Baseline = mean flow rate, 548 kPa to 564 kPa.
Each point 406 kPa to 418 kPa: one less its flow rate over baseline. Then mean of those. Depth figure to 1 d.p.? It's -0.3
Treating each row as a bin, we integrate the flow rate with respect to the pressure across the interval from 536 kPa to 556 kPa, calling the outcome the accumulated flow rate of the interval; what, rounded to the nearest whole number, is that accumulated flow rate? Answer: 1683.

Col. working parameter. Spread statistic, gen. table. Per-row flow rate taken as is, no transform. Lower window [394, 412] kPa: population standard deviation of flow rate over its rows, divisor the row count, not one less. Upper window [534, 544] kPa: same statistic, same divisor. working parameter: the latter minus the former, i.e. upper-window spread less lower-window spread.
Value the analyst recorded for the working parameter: 1.4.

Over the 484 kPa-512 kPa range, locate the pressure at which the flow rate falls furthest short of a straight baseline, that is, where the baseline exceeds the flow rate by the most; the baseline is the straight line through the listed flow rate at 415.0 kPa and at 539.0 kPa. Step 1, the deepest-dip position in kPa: 509.0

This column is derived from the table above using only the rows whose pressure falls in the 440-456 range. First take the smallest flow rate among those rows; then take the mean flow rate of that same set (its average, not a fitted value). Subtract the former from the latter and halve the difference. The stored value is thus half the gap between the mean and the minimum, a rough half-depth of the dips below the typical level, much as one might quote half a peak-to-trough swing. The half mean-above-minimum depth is 2.9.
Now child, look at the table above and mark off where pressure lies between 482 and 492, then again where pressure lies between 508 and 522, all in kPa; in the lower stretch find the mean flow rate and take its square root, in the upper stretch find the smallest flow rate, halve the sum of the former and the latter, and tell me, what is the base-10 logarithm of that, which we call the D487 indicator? 1.66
